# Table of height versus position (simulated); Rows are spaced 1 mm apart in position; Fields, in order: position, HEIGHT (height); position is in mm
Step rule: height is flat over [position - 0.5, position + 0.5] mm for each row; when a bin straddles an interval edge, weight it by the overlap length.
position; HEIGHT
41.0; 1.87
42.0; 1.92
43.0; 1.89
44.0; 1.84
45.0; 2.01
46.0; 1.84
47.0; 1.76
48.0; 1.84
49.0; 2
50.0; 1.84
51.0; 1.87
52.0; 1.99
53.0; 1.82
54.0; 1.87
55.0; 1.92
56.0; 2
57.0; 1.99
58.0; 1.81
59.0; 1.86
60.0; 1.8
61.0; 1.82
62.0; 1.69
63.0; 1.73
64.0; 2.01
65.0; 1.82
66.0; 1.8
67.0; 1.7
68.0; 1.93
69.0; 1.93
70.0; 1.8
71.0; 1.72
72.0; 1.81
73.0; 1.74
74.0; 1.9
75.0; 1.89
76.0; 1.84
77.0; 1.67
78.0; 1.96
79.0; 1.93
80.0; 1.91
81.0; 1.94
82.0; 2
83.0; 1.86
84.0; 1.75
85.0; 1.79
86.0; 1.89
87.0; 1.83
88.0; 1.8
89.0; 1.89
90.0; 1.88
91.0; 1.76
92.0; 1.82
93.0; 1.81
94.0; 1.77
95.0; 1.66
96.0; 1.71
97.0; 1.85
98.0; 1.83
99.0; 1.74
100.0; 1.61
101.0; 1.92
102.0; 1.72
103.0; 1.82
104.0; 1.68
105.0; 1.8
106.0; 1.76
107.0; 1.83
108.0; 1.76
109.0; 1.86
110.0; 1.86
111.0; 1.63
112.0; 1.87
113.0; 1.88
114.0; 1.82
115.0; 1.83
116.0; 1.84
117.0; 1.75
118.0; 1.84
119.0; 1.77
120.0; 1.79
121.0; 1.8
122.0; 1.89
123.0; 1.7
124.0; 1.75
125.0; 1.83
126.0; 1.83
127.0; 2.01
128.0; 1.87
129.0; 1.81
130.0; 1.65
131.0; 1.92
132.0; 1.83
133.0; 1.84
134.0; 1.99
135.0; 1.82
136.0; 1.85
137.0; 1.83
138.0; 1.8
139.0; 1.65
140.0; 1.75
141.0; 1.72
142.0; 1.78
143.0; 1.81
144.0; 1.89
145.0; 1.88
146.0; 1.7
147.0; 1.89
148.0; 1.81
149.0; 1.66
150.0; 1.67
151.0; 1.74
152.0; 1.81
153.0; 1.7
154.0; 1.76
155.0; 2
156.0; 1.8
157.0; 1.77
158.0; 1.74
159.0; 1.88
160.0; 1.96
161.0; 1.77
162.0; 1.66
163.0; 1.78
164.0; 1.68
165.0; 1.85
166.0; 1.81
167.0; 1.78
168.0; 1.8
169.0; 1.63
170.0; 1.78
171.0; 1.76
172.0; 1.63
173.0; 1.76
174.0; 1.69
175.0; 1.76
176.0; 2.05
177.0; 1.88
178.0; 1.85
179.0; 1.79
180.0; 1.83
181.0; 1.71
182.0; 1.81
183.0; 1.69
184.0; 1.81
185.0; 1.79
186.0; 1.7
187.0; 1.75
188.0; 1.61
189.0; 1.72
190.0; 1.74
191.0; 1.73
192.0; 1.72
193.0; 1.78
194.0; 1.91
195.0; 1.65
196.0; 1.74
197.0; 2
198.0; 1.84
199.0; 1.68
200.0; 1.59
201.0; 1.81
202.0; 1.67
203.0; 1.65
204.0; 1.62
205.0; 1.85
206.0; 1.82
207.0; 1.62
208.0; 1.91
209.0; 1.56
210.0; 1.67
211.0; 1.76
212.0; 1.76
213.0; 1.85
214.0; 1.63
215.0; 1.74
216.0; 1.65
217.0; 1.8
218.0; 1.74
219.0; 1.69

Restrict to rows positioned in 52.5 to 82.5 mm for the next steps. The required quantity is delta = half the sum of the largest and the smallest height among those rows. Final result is 1.84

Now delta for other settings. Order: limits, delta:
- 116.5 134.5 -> 1.83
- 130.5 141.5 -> 1.82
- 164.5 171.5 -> 1.74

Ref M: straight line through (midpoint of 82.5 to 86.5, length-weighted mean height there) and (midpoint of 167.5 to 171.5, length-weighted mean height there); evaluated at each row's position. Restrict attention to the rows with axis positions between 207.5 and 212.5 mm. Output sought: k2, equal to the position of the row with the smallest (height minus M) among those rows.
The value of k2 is 209.0 mm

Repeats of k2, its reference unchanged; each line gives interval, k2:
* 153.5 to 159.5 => 158.0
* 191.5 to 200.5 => 200.0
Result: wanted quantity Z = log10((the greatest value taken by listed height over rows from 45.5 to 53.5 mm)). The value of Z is 0.301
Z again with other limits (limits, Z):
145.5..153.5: 0.276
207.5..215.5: 0.281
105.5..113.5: 0.274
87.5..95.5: 0.276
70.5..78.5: 0.292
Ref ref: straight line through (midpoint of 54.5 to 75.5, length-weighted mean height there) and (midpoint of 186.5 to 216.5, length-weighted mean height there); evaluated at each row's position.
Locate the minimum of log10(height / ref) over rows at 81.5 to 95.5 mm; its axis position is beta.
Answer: 95.0 mm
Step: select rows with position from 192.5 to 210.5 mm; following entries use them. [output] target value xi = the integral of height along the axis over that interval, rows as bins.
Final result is 31.4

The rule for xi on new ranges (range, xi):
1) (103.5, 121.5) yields 32.4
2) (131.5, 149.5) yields 32.5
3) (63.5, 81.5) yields 33.3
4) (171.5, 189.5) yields 31.8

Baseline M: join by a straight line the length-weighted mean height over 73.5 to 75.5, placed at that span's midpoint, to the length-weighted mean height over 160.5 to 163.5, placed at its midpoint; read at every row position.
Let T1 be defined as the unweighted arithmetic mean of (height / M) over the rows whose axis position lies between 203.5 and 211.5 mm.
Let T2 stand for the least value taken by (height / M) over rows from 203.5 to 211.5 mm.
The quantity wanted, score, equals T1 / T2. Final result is 1.105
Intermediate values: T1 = 1.043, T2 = 0.94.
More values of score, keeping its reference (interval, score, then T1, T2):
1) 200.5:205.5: 1.061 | 1.035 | 0.98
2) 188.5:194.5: 1.030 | 1.050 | 1.02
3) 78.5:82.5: 1.019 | 1.032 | 1.01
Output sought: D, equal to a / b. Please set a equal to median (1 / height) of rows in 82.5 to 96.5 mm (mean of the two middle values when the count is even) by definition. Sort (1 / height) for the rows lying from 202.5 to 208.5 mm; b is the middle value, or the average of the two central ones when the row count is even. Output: 0.96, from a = 0.554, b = 0.578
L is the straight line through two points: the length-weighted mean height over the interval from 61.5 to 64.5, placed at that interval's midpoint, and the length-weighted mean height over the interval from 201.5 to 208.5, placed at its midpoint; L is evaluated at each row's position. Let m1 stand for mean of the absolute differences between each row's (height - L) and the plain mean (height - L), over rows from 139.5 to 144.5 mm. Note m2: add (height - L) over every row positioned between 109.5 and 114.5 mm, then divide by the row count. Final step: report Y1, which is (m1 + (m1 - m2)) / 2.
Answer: 0.03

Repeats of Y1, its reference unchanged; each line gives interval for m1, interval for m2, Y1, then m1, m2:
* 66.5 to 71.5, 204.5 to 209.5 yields 0.08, 0.091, 0.02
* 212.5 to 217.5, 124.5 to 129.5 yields 0.03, 0.075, 0.09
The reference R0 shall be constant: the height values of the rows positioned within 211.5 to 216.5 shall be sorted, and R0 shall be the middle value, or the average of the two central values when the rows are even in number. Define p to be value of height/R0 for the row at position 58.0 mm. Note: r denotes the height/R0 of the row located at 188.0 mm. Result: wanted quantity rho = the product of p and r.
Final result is 0.96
